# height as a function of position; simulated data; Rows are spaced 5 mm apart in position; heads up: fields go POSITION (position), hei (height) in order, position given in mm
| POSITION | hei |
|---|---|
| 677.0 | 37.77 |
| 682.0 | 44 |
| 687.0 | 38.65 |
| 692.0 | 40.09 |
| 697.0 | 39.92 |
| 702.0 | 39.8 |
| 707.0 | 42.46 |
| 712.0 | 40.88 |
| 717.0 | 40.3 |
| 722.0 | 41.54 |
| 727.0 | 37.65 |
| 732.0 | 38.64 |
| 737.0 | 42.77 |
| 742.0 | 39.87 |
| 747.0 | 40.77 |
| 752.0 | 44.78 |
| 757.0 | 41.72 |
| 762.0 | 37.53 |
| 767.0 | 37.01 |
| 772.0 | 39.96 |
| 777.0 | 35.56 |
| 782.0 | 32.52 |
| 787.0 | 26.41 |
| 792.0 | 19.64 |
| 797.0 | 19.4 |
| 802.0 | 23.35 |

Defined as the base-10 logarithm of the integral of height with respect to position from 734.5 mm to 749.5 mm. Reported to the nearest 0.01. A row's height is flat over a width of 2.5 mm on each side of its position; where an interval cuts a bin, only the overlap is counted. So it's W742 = 2.79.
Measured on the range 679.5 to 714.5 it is 3.16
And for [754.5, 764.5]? 2.60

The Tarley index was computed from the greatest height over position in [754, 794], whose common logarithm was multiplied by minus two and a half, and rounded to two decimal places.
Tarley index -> -4.05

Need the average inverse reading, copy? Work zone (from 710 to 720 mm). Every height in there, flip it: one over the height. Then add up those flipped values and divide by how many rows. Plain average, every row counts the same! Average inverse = 0.0246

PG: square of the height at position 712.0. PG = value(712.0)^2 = 1671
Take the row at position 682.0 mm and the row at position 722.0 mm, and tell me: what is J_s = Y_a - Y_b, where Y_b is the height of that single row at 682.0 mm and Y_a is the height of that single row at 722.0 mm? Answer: -2.5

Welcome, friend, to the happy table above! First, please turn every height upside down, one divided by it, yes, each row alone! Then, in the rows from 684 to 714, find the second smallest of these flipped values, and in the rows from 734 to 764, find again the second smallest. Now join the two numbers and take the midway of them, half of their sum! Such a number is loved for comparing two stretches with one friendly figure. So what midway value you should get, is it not 0.0239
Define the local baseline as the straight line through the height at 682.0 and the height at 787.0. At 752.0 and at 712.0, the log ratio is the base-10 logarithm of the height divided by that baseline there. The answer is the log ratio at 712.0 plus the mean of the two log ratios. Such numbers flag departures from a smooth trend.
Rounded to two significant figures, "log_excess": 0.10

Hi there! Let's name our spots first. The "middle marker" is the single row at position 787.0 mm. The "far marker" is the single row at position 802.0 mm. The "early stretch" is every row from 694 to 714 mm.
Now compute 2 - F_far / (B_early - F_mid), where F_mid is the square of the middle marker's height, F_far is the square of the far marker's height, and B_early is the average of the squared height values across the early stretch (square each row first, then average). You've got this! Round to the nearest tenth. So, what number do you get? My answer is 1.4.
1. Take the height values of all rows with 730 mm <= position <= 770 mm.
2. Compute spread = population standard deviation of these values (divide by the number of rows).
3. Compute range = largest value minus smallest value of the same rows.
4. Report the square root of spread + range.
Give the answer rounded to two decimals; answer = 3.20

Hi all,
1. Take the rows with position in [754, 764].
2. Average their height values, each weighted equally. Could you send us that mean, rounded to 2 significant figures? 40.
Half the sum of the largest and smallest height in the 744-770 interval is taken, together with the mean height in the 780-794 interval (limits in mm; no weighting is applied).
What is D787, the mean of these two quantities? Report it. 33.5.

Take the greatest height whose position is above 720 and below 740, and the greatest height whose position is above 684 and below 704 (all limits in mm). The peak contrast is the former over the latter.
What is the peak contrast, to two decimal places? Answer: 1.07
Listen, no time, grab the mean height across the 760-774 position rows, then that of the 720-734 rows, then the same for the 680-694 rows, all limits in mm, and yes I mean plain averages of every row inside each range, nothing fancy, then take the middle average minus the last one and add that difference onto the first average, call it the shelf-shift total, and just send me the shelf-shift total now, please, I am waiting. 36.5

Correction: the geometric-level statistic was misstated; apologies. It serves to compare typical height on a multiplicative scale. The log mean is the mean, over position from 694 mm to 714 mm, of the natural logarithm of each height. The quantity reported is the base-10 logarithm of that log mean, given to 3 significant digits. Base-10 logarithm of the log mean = 0.569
